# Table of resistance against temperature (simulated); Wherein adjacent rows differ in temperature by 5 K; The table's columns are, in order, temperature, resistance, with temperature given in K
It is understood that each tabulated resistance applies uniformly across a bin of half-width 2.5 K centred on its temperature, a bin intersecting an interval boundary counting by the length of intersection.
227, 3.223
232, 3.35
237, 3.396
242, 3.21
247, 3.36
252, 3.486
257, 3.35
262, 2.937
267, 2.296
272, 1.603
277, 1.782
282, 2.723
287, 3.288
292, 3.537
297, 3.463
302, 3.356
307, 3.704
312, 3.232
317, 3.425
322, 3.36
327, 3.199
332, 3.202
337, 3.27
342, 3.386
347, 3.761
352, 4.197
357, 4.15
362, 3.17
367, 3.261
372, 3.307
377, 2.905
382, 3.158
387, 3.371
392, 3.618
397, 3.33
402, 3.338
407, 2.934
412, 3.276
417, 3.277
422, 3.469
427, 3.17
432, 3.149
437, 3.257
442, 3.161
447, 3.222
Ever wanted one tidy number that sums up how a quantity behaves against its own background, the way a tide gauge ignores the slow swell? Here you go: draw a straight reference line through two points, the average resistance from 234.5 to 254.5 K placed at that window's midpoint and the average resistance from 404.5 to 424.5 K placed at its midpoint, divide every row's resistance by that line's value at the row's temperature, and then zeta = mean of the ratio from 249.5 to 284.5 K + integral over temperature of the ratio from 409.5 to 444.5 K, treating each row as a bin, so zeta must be 36.0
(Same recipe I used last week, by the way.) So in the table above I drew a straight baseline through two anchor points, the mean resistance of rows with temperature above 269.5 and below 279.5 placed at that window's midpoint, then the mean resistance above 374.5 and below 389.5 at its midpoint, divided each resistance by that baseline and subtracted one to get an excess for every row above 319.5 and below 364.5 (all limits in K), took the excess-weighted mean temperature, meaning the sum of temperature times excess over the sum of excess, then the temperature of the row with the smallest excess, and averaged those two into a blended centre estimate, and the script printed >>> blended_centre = 351.7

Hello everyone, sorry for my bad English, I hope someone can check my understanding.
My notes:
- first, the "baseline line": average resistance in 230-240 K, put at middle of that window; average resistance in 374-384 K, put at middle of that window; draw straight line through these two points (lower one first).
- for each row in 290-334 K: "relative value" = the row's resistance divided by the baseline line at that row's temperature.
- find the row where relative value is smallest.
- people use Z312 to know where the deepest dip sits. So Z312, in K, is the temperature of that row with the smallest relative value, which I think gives 312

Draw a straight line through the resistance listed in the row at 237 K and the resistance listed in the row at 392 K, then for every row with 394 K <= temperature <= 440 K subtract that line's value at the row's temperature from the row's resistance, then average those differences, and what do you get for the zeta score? -0.4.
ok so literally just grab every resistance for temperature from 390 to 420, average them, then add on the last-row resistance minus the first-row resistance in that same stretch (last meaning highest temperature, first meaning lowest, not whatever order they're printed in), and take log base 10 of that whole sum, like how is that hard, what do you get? 0.470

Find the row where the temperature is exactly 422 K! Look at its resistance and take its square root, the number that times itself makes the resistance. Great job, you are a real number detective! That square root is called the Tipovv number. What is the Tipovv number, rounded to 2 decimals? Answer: 1.86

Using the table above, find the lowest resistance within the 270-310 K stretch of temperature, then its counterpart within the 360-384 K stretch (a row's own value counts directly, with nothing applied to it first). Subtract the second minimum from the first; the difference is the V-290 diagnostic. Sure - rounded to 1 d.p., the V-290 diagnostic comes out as -1.3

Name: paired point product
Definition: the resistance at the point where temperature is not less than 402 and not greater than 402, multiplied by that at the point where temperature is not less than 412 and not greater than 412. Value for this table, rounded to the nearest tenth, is 10.9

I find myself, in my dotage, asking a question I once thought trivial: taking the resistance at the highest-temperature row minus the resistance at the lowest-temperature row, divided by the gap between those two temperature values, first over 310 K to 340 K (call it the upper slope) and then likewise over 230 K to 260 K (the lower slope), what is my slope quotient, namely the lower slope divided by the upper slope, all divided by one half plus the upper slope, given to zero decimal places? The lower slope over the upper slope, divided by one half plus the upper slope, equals 0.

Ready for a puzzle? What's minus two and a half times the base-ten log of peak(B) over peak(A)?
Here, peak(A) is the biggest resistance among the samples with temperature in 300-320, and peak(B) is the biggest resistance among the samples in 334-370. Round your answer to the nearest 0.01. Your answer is -0.14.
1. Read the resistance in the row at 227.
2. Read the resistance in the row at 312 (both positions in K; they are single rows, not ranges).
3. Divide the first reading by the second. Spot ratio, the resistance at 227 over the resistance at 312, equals 1.00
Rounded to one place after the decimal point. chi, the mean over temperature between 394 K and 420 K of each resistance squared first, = 10.5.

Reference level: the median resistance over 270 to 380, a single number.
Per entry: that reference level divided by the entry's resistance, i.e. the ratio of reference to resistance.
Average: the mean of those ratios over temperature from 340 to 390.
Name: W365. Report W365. 0.96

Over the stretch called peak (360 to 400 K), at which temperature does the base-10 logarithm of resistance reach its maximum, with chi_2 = 392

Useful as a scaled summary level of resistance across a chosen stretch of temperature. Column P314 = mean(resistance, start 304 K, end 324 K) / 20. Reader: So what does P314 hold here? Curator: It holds 0.172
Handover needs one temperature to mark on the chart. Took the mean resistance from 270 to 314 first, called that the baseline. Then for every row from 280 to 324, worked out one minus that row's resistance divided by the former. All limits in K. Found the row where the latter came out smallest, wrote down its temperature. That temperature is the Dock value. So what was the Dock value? 307 K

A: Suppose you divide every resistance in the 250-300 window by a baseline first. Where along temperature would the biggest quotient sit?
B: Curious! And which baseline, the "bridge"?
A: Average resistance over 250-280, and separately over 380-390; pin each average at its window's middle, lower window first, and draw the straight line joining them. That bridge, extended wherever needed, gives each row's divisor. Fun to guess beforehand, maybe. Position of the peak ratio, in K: 252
